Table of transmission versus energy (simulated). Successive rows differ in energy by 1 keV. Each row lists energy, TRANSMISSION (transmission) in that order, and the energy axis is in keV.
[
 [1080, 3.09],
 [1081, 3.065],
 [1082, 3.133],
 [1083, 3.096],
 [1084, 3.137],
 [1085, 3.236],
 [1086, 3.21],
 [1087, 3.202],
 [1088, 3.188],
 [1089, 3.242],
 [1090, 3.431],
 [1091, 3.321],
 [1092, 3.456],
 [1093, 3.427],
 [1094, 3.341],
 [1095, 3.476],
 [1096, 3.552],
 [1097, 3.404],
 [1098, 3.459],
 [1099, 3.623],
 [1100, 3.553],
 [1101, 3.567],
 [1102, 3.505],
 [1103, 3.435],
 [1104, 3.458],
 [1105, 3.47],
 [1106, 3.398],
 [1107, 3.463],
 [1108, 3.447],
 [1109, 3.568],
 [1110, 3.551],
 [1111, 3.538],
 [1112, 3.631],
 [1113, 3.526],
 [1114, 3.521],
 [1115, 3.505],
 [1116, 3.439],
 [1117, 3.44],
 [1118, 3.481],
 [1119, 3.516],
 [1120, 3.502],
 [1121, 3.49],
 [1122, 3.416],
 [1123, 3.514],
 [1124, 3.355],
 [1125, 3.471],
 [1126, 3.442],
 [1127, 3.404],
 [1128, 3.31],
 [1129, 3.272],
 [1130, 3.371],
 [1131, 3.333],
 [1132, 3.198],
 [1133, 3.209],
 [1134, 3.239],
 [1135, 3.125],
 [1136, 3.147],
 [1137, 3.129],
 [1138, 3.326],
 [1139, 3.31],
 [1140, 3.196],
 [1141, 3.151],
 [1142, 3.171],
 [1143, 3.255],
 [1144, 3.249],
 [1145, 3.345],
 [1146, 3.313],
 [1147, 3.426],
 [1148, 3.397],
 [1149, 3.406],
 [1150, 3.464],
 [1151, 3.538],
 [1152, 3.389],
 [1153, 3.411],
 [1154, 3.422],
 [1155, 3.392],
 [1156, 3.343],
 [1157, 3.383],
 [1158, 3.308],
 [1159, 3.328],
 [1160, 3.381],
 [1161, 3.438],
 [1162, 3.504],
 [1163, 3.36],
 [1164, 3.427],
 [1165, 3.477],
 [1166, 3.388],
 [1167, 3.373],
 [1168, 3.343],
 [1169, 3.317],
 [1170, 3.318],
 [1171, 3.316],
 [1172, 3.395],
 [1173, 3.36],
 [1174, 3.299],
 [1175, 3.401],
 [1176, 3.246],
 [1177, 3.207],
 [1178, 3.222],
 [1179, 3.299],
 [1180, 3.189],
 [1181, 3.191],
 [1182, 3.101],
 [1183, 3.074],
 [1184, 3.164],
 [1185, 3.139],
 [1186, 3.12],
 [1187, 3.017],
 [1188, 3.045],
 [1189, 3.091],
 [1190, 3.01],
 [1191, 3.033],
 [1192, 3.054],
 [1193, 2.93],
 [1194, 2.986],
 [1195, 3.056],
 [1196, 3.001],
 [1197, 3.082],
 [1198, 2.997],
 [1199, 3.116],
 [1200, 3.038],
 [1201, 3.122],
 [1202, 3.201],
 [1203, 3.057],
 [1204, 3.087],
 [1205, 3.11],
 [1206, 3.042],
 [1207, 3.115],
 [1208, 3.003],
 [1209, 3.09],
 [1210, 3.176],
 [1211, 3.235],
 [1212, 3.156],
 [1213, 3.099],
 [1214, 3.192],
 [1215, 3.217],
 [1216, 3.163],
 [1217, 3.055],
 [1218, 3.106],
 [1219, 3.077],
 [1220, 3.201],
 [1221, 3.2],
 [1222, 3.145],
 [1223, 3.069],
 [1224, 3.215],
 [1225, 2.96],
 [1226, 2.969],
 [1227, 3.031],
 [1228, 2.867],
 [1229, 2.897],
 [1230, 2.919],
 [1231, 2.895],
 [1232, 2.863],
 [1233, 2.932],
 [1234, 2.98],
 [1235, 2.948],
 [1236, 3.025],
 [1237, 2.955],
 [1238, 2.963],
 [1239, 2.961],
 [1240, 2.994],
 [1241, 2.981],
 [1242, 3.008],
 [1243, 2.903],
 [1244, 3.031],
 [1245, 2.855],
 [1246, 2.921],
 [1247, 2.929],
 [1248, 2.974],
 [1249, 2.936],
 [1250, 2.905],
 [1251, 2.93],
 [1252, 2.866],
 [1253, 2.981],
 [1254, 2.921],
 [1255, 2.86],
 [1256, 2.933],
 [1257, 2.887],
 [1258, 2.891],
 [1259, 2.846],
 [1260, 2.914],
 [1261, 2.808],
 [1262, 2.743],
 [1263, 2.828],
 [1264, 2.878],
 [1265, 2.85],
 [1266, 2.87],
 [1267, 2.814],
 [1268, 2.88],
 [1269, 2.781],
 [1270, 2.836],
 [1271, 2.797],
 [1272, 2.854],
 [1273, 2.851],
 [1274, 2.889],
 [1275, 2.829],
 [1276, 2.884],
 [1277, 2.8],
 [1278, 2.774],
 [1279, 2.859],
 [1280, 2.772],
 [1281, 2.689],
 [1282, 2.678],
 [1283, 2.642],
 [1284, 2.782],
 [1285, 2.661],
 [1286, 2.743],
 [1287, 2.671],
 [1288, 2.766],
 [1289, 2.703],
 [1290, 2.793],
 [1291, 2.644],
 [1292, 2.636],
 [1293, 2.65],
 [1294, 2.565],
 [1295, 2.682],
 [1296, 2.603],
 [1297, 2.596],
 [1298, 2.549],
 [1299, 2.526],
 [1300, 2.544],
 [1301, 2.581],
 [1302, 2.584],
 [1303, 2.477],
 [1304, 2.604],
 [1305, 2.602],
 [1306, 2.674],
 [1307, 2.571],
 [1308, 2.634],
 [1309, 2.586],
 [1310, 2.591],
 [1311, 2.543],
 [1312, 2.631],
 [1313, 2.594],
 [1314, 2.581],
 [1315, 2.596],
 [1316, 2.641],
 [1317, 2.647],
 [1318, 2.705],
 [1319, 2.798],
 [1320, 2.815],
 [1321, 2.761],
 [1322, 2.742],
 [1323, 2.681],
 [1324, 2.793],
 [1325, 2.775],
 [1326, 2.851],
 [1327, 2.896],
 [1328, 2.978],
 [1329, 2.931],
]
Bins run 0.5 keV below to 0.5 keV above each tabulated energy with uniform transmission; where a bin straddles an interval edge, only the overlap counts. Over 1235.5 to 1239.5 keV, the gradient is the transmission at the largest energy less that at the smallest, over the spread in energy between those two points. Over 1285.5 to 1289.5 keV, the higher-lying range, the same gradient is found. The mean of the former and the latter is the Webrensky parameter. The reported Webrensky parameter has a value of -0.017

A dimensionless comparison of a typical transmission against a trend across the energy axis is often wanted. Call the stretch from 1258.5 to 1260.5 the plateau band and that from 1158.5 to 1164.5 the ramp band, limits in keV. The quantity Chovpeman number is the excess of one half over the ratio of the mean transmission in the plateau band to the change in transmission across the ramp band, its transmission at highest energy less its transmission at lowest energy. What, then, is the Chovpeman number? -29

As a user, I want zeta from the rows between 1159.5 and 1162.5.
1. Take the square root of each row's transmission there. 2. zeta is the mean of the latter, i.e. 1.85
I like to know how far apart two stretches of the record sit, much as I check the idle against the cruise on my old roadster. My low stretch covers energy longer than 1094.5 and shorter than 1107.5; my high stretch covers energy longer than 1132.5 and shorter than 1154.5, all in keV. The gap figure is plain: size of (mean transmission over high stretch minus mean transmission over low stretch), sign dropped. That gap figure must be 0.2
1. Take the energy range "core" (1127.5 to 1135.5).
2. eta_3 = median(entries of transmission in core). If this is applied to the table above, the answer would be 3.26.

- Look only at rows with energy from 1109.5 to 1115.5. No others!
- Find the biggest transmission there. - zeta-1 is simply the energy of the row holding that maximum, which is 1112 keV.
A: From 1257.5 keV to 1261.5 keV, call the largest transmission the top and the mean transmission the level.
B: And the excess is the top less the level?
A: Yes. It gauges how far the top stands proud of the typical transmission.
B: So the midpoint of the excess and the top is 1.48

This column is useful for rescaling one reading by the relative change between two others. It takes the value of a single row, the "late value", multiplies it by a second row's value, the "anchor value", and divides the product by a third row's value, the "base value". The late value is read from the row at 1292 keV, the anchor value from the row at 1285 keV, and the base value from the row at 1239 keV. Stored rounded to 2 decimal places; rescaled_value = 2.37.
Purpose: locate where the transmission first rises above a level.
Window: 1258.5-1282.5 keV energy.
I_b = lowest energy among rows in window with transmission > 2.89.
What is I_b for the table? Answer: 1260 keV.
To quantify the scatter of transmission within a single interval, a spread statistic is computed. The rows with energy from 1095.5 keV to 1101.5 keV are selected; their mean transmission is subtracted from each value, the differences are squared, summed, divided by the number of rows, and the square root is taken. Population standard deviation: 0.073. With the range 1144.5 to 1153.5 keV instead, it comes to 0.061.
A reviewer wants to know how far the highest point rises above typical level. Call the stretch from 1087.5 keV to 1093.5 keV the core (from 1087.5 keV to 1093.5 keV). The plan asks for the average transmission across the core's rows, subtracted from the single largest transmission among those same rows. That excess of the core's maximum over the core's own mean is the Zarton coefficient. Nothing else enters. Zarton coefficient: 0.112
